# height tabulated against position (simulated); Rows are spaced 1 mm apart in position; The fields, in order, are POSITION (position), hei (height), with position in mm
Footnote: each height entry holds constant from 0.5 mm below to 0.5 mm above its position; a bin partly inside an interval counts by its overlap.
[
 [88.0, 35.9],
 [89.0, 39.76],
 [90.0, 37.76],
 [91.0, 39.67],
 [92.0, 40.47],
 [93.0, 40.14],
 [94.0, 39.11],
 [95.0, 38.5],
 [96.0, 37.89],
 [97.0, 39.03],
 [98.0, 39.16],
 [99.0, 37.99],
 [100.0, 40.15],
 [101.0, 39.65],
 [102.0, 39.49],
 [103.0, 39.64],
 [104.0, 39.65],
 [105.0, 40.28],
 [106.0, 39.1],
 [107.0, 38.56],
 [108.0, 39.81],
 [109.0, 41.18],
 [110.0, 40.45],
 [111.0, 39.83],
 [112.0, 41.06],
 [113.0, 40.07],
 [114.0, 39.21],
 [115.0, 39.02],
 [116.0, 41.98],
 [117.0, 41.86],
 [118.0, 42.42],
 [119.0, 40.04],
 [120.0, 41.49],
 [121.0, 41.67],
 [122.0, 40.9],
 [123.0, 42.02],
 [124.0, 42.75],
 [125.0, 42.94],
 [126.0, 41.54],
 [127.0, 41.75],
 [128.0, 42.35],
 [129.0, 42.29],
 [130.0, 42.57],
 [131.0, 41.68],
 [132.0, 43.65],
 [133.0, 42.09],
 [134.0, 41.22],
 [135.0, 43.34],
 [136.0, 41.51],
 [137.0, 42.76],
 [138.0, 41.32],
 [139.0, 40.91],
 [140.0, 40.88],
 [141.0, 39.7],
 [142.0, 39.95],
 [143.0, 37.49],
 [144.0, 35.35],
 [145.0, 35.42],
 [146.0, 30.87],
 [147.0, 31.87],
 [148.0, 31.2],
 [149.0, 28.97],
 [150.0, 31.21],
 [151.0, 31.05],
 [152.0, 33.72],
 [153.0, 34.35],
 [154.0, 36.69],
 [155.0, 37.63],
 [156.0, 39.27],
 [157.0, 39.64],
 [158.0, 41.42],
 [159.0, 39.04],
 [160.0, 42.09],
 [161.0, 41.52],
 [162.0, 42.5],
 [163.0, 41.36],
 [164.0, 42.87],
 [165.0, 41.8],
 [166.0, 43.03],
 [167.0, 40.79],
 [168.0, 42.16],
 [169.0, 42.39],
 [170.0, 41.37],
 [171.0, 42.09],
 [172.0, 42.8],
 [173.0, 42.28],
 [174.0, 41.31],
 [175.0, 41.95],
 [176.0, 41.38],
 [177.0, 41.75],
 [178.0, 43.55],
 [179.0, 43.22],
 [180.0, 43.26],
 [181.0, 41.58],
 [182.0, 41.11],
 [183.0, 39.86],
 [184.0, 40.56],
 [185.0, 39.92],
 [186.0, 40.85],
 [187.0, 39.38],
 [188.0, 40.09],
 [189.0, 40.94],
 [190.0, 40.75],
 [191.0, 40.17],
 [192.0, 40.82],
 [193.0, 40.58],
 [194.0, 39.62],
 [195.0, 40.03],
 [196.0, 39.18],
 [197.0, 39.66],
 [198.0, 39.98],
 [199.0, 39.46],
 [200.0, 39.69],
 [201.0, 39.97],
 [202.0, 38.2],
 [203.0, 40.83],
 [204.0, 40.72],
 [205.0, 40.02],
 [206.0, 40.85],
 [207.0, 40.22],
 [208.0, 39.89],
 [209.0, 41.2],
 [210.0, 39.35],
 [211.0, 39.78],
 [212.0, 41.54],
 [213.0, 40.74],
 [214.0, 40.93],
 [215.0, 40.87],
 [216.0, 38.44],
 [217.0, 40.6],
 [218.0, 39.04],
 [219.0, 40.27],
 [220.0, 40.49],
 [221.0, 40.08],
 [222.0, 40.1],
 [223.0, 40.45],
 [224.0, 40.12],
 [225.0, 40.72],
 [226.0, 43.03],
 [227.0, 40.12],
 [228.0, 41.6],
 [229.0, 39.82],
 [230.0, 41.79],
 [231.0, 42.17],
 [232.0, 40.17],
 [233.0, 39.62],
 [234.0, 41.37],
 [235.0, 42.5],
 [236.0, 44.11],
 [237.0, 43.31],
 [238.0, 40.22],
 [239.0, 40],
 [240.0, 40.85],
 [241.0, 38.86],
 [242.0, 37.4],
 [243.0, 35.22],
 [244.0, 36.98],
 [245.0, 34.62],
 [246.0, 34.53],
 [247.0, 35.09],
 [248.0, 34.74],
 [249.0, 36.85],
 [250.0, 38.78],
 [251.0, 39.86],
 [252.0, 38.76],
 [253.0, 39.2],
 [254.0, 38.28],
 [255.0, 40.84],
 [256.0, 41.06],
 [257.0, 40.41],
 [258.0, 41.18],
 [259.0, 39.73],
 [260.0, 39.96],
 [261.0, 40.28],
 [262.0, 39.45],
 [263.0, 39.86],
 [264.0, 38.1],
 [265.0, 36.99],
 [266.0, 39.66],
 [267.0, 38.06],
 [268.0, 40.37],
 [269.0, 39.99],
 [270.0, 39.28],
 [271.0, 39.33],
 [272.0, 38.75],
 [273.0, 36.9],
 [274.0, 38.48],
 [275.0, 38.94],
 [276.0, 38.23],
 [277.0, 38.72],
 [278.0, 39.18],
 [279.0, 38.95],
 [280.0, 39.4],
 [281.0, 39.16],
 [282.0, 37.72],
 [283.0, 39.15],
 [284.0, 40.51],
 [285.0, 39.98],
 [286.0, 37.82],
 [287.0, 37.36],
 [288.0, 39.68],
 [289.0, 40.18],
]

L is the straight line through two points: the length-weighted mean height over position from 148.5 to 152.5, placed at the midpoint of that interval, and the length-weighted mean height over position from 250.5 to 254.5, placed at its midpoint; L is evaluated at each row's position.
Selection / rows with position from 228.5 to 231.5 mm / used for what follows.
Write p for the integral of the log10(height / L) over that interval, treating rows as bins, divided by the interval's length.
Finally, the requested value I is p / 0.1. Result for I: 0.4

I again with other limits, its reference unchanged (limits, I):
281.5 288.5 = -0.3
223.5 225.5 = 0.4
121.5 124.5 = 1.6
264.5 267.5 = -0.2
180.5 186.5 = 0.8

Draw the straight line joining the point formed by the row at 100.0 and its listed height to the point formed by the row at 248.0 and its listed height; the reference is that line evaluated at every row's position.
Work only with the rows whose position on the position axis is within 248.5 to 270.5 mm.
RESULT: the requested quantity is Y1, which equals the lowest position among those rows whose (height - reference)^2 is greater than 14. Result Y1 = 250.0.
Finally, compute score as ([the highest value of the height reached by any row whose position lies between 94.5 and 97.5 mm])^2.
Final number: 1523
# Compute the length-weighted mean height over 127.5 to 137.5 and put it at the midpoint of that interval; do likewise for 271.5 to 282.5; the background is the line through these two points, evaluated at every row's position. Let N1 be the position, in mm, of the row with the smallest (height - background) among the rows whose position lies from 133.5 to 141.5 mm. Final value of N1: 141.0 mm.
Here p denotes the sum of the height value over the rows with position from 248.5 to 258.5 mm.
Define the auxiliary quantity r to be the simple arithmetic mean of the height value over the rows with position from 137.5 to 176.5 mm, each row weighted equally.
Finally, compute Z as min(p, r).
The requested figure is 38.8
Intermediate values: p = 395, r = 38.8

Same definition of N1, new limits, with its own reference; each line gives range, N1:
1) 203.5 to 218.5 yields 216.0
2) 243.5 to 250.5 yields 246.0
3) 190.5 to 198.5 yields 196.0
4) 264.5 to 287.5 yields 265.0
